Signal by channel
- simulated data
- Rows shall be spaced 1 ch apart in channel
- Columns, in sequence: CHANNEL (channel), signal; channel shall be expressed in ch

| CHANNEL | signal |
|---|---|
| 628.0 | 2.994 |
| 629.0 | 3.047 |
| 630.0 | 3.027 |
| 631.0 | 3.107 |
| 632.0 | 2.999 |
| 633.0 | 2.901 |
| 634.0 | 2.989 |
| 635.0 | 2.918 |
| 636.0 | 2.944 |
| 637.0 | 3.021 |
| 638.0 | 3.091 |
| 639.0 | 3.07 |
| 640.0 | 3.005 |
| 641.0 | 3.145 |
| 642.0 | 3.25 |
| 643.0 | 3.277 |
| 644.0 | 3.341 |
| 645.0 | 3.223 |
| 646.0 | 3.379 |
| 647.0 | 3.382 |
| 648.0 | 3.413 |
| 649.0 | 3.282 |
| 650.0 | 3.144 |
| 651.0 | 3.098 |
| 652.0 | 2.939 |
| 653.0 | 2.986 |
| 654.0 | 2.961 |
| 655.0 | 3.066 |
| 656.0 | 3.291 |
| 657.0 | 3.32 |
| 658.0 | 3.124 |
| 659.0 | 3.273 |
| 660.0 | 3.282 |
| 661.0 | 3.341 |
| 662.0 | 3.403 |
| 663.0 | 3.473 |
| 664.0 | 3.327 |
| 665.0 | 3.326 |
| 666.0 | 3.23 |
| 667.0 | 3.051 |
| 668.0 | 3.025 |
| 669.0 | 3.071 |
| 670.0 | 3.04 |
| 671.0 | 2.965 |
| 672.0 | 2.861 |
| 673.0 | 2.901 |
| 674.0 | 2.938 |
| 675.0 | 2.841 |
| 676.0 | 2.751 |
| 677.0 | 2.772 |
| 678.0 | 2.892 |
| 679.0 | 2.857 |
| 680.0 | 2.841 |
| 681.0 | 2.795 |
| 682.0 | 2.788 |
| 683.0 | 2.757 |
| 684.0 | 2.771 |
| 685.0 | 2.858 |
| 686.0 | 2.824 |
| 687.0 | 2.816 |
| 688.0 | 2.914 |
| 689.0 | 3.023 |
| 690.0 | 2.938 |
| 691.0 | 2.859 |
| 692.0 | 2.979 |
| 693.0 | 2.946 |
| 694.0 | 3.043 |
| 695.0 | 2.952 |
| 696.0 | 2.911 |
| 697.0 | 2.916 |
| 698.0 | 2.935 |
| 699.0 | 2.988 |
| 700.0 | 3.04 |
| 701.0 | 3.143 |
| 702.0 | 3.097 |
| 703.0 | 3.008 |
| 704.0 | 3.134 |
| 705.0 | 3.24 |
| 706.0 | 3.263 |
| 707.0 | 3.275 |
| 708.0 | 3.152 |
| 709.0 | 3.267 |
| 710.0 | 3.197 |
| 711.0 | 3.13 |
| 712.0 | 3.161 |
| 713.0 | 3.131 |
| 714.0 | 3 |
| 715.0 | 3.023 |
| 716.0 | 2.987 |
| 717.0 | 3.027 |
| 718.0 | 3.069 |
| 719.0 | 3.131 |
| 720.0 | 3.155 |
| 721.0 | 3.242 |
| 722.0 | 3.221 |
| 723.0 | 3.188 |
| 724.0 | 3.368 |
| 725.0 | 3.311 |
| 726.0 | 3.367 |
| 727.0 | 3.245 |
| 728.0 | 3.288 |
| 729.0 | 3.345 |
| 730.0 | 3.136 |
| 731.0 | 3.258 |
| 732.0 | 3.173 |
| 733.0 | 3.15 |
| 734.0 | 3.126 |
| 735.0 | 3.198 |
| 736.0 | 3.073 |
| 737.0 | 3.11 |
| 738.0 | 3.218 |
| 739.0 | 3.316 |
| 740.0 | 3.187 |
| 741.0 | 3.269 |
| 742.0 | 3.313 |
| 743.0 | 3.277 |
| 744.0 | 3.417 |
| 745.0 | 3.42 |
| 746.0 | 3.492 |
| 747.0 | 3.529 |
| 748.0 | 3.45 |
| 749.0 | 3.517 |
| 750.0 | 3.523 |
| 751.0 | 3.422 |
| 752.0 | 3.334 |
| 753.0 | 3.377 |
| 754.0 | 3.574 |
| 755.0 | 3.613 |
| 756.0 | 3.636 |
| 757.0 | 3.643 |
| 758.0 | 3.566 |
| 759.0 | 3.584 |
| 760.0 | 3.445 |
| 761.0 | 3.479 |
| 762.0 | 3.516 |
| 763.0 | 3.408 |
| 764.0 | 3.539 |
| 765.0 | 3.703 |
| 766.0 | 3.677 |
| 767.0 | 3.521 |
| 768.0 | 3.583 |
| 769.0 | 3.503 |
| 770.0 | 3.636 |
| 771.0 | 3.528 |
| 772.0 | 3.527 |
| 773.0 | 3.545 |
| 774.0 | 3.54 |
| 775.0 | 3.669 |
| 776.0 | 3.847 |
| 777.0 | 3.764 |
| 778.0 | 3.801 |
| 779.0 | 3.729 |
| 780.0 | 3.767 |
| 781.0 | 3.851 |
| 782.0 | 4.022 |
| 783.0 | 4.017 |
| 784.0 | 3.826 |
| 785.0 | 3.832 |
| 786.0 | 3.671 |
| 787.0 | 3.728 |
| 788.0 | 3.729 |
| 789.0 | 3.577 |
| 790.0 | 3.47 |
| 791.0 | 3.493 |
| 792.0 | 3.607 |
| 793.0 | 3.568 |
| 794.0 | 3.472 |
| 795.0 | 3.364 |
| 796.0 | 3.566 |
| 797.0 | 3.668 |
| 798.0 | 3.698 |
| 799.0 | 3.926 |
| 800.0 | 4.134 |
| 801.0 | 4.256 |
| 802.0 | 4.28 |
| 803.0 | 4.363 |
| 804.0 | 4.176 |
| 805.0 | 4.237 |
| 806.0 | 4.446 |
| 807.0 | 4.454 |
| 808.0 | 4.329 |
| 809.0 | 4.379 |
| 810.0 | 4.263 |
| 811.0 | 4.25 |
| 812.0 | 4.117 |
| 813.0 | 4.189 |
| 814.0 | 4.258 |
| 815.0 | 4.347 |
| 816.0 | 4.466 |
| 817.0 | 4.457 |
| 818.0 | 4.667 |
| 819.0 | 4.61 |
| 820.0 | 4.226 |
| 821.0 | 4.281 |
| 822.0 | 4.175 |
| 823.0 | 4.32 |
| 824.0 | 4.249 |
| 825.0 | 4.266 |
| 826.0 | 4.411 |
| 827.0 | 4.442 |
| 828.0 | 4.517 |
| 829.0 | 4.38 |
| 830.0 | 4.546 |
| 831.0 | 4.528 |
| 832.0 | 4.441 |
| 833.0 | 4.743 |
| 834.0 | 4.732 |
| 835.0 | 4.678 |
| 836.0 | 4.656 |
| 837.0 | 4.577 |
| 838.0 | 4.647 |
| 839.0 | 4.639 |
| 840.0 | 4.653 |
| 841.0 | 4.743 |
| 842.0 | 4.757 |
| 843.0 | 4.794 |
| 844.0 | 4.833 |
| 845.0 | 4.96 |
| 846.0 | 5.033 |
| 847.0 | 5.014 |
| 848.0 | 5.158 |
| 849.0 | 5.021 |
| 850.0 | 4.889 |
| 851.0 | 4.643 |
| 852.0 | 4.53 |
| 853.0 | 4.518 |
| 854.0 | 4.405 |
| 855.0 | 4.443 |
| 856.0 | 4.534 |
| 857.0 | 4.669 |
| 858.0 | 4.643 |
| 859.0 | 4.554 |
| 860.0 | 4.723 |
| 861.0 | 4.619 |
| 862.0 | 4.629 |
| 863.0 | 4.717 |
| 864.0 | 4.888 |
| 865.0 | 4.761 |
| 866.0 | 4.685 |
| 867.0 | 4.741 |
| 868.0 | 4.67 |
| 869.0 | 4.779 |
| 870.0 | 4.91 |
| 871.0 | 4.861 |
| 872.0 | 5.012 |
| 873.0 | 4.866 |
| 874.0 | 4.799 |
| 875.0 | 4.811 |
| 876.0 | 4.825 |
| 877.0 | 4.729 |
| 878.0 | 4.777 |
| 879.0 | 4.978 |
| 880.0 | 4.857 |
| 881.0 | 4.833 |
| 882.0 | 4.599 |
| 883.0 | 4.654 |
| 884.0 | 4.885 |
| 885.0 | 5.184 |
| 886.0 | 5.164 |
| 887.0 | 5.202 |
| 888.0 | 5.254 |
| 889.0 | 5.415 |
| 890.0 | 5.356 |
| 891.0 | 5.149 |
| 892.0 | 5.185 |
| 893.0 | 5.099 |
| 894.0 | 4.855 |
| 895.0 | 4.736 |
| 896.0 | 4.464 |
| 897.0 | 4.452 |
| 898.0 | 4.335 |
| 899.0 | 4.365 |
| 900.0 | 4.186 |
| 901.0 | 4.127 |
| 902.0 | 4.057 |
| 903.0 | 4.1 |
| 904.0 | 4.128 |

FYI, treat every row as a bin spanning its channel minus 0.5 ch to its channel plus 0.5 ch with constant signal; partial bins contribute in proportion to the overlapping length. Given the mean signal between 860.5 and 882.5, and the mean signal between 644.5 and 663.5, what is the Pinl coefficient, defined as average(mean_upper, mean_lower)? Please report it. 4.01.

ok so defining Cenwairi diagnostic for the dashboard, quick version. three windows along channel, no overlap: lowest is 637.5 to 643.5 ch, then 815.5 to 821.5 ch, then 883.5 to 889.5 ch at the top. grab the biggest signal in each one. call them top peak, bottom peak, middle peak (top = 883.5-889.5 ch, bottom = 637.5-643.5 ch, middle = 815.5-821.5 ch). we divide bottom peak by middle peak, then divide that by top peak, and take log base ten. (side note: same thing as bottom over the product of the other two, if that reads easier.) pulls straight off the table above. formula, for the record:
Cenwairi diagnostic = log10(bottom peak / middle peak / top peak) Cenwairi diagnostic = -0.89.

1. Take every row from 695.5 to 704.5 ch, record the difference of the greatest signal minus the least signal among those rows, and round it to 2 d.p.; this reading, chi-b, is 0.23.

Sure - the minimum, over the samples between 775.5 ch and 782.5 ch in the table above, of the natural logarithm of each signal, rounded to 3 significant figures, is 1.32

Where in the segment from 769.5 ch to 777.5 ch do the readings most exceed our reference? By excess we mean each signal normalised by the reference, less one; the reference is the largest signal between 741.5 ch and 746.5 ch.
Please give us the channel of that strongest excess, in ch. 776.0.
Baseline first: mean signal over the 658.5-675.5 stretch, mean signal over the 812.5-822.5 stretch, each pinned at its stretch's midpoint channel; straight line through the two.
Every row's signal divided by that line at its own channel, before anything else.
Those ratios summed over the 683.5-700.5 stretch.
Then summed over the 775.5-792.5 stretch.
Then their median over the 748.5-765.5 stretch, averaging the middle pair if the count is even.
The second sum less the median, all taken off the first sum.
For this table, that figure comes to 0.22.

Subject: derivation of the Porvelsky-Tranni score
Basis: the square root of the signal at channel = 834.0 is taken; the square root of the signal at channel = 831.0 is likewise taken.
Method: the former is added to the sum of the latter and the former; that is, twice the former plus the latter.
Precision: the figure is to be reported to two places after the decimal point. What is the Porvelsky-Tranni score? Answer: 6.48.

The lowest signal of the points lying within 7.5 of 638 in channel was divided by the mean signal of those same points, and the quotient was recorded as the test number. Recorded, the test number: 0.940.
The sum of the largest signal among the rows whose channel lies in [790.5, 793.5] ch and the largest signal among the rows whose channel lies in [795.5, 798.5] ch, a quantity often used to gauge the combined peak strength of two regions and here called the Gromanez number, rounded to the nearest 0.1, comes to 7.3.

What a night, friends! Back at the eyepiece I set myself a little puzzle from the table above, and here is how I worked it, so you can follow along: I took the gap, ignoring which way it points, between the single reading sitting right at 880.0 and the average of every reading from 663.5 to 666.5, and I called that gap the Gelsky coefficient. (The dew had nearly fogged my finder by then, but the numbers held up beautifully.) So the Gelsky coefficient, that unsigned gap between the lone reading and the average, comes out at 1.56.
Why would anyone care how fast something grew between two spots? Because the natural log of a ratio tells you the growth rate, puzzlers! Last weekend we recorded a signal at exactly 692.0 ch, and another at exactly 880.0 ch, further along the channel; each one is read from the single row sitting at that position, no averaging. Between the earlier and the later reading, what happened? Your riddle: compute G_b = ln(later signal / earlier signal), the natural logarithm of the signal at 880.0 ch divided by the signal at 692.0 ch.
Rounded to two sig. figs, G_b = 0.49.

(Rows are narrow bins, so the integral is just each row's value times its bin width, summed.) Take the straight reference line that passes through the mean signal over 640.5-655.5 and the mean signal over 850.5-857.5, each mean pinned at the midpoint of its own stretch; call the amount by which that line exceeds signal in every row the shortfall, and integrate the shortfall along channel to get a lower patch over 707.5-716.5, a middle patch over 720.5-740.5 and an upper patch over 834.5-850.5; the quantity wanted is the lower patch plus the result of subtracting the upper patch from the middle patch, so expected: 20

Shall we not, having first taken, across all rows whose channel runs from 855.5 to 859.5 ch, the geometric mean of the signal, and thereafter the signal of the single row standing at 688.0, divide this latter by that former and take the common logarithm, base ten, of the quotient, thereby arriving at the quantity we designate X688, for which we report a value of -0.20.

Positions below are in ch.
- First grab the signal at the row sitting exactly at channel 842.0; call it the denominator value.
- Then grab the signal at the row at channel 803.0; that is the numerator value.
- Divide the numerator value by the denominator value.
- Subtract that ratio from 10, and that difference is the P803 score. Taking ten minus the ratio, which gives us 9.08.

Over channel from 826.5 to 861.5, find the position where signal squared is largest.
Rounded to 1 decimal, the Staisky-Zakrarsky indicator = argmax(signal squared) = 848.0 ch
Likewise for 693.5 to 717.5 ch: 707.0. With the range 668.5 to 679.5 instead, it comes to 669.0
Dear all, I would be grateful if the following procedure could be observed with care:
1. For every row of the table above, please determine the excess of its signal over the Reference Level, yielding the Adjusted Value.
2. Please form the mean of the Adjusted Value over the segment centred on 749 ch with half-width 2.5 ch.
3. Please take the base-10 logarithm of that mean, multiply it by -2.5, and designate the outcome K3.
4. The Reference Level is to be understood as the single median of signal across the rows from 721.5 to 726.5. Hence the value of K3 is 1.9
